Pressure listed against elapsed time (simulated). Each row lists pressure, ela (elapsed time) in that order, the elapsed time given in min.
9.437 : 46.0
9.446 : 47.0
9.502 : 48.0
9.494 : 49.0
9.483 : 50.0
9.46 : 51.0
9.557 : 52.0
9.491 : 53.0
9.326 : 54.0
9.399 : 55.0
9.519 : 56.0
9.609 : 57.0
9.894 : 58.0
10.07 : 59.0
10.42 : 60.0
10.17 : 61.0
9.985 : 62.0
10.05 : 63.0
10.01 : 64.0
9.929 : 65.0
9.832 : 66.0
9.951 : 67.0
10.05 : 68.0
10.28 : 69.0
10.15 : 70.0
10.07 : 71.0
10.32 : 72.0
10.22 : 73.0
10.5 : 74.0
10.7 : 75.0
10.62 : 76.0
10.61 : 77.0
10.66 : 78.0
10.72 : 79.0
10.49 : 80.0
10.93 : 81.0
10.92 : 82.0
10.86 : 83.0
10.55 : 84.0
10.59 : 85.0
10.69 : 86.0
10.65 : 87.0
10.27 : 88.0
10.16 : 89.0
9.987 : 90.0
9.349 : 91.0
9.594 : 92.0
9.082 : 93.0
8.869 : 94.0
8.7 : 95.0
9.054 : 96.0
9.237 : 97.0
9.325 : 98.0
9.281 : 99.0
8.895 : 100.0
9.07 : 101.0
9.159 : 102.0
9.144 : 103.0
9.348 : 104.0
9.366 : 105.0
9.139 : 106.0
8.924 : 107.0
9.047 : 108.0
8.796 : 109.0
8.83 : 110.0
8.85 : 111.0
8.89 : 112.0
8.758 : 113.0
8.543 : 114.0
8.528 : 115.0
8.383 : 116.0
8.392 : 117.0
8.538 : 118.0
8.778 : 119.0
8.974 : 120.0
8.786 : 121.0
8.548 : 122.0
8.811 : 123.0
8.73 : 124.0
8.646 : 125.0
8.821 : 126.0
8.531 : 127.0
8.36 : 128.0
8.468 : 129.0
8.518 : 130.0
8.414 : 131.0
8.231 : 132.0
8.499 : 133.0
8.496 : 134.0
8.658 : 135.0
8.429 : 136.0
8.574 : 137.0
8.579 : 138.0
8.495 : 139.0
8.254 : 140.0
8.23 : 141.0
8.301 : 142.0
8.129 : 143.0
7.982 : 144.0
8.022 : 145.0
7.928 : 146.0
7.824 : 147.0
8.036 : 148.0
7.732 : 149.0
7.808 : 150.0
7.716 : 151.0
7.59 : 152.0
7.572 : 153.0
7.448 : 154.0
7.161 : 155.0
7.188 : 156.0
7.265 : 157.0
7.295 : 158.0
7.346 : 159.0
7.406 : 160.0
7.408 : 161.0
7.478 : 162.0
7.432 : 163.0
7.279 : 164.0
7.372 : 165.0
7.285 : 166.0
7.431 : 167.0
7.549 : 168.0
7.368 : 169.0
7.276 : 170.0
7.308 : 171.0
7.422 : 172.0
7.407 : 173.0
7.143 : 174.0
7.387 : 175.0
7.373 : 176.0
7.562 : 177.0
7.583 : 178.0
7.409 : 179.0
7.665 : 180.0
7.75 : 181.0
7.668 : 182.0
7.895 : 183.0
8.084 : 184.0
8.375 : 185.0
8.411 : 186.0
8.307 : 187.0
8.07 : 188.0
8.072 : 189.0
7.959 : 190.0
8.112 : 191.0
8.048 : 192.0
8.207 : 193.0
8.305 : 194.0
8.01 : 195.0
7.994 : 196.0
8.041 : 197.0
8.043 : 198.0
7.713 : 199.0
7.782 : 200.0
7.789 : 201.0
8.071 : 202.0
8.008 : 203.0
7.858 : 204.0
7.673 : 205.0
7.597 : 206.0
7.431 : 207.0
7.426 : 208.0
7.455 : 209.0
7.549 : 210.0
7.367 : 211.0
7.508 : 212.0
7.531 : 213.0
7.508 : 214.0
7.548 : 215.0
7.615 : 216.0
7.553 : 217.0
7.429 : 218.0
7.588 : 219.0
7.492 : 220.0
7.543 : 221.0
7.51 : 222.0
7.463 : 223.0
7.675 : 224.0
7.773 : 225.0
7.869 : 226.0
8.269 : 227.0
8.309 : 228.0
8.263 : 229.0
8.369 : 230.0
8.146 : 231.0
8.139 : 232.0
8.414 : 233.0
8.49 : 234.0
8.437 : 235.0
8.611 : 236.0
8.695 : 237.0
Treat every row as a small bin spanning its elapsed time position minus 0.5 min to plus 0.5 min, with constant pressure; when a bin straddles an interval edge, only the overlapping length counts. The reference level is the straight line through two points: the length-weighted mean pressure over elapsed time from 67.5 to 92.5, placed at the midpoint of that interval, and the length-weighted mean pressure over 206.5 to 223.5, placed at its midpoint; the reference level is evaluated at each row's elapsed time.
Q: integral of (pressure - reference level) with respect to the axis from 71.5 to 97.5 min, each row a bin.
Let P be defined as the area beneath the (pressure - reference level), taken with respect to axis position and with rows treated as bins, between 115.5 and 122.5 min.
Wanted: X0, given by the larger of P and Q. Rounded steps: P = -6.5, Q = -3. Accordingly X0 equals -3.5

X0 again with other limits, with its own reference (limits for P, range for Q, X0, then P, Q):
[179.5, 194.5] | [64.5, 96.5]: -0.6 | -0.6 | -7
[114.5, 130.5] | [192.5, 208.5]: 1.0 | -14.0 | 1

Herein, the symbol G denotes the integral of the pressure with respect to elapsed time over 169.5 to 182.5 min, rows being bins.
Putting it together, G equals 97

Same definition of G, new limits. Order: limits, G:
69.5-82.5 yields 137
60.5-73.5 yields 131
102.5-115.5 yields 116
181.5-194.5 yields 106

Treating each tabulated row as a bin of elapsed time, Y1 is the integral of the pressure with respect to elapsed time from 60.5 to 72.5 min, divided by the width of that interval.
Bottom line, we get 10.1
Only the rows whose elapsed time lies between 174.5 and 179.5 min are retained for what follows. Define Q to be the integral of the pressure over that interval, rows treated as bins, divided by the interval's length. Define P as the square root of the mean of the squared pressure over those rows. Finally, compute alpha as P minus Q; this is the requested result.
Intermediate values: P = 7.5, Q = 7.5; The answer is 0.0005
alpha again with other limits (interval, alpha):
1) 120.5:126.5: 0.0006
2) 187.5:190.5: 0.0002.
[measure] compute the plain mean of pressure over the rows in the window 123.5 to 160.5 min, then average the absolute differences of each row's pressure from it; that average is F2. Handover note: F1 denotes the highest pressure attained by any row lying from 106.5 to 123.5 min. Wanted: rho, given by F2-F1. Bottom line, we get -8.6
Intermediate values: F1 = 9.047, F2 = 0.43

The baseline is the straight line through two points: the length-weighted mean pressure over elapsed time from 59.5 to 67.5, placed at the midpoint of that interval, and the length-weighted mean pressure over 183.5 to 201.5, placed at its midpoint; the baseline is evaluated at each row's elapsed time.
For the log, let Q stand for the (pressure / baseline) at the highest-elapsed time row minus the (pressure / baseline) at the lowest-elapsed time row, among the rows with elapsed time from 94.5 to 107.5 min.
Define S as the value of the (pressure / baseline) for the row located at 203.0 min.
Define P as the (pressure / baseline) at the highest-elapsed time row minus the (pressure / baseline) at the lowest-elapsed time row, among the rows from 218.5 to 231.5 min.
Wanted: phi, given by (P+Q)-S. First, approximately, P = 0.10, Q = 0.04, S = 1.01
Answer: -0.87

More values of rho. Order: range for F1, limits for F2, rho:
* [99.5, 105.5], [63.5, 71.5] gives -9.3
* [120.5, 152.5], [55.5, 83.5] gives -8.5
